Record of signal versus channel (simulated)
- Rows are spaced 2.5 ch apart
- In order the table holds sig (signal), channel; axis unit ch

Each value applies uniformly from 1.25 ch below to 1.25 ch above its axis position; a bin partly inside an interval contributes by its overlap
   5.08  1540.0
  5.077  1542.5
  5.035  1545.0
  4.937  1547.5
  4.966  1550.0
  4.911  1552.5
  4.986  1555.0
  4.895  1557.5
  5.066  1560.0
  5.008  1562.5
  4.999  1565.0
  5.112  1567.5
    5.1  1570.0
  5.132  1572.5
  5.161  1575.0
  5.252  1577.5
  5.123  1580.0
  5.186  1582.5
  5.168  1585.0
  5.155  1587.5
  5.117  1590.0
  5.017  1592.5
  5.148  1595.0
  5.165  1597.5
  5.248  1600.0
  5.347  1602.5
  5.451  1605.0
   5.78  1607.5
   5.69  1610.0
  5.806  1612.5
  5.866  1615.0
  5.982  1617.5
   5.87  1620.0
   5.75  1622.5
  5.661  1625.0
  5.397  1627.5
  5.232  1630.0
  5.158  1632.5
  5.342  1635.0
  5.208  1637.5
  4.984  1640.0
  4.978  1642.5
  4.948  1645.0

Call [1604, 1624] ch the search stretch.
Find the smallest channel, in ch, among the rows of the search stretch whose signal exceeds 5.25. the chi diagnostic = 1605.0 ch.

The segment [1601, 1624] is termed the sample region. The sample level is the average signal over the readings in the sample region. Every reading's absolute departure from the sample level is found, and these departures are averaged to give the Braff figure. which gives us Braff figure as 0.15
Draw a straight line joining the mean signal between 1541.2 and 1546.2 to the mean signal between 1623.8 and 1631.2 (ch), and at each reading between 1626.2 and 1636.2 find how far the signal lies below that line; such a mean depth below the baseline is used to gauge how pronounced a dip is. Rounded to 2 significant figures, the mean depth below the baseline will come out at 0.16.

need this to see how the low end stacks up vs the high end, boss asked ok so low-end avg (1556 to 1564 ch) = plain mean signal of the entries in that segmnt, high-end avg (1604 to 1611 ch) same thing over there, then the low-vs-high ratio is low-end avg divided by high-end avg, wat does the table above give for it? 0.88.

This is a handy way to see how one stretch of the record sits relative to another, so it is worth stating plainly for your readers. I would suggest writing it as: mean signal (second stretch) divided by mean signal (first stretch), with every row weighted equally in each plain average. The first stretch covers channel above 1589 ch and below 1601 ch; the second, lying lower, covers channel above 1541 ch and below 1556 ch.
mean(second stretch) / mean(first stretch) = 0.97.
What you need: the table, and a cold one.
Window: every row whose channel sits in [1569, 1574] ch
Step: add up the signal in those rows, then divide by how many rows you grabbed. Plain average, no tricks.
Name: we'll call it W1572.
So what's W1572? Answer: 5.12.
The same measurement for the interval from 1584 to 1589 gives 5.16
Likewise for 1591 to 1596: 5.08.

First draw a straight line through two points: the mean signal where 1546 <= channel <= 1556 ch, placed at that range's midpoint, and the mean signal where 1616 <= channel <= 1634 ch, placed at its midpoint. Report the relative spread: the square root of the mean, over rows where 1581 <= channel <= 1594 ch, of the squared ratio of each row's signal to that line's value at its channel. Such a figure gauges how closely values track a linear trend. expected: 0.975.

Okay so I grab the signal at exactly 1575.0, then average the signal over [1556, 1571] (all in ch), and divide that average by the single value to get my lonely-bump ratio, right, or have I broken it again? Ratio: 0.97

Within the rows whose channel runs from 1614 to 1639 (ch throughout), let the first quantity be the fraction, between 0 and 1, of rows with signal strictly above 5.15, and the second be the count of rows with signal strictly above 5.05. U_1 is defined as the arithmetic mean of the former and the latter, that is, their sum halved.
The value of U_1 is 5.50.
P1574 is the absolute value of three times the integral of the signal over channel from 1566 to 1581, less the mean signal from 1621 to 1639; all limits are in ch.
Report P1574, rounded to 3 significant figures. 226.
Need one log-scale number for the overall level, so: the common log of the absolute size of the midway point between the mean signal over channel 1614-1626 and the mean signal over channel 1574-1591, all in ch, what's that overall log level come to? 0.740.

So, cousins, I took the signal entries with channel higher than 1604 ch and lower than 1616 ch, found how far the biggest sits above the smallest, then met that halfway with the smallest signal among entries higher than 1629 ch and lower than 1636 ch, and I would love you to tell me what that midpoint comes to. 2.79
